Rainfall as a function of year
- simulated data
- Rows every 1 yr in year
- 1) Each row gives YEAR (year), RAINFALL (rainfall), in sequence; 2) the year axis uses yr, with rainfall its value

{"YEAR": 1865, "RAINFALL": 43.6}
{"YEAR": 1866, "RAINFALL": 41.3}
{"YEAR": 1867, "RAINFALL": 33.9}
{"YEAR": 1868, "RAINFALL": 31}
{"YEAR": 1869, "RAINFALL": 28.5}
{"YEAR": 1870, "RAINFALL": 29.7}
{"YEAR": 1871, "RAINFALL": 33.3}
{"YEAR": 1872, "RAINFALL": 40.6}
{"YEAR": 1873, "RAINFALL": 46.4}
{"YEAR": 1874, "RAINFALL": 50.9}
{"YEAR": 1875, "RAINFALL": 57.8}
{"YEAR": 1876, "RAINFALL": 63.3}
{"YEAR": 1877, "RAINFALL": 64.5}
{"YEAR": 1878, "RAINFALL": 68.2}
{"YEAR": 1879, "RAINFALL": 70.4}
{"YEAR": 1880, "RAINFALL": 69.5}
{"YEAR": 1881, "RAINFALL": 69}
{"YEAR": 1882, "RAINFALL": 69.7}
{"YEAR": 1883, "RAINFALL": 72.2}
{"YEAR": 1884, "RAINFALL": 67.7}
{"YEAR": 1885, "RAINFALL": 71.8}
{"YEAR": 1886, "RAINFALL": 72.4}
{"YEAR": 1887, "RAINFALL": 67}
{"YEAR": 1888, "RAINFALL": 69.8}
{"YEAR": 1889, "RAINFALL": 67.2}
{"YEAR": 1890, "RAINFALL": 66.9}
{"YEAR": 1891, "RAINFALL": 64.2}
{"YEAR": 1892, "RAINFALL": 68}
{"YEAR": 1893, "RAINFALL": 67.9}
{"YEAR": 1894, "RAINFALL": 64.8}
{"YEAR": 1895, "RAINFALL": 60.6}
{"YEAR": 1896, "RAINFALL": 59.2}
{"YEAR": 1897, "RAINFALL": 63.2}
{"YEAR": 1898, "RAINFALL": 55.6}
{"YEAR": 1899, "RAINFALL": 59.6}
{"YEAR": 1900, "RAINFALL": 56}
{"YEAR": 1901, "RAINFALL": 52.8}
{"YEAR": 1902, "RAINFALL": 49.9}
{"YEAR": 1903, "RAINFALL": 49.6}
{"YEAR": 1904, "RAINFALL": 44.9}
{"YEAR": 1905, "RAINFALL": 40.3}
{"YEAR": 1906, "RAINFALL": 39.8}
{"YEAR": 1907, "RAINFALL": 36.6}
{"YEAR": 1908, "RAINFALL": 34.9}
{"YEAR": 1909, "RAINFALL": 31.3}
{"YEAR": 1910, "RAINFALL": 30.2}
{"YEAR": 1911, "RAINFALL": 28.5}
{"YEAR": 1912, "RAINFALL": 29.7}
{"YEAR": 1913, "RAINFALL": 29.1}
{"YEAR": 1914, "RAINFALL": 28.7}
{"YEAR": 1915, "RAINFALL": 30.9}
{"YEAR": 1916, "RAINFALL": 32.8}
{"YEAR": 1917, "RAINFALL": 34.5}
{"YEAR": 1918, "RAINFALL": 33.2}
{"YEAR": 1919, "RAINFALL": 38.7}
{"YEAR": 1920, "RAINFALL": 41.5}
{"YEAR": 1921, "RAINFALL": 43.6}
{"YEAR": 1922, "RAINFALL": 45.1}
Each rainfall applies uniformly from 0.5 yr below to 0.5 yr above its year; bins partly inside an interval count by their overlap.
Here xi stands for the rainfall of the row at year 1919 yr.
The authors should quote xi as 38.7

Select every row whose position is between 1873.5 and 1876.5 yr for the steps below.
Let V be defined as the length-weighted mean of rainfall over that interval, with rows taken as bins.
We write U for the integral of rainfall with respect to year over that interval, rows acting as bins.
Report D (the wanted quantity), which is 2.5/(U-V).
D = 0.022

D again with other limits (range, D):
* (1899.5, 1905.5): 0.010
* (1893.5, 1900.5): 0.007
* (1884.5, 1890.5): 0.007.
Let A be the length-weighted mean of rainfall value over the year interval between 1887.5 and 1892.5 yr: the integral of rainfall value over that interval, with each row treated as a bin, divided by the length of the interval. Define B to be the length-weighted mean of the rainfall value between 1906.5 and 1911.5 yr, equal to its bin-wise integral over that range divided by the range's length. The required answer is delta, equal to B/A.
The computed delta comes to 0.5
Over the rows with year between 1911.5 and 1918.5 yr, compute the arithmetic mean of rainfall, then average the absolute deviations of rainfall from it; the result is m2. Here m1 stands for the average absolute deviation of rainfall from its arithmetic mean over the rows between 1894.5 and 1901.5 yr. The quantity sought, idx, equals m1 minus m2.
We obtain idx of 1.0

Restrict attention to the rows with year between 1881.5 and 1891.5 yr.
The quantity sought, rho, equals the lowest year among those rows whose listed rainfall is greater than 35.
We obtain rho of 1882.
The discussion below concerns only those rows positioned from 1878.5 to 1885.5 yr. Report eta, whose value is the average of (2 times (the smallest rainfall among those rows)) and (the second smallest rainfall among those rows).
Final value 102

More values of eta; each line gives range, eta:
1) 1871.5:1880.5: 64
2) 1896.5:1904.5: 70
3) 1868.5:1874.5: 43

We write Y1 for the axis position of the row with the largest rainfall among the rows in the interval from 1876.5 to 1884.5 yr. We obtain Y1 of 1883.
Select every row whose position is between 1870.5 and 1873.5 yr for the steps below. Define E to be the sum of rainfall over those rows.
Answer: 120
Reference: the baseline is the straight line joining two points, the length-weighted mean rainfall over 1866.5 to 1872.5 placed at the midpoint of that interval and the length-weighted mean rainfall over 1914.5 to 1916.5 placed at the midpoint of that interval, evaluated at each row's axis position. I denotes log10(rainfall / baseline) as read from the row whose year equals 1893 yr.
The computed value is 0.32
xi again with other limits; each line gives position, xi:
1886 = 72.4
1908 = 34.9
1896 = 59.2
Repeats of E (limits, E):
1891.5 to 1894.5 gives 201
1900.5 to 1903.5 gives 152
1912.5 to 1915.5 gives 89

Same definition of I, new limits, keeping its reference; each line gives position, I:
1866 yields 0.10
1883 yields 0.35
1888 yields 0.33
